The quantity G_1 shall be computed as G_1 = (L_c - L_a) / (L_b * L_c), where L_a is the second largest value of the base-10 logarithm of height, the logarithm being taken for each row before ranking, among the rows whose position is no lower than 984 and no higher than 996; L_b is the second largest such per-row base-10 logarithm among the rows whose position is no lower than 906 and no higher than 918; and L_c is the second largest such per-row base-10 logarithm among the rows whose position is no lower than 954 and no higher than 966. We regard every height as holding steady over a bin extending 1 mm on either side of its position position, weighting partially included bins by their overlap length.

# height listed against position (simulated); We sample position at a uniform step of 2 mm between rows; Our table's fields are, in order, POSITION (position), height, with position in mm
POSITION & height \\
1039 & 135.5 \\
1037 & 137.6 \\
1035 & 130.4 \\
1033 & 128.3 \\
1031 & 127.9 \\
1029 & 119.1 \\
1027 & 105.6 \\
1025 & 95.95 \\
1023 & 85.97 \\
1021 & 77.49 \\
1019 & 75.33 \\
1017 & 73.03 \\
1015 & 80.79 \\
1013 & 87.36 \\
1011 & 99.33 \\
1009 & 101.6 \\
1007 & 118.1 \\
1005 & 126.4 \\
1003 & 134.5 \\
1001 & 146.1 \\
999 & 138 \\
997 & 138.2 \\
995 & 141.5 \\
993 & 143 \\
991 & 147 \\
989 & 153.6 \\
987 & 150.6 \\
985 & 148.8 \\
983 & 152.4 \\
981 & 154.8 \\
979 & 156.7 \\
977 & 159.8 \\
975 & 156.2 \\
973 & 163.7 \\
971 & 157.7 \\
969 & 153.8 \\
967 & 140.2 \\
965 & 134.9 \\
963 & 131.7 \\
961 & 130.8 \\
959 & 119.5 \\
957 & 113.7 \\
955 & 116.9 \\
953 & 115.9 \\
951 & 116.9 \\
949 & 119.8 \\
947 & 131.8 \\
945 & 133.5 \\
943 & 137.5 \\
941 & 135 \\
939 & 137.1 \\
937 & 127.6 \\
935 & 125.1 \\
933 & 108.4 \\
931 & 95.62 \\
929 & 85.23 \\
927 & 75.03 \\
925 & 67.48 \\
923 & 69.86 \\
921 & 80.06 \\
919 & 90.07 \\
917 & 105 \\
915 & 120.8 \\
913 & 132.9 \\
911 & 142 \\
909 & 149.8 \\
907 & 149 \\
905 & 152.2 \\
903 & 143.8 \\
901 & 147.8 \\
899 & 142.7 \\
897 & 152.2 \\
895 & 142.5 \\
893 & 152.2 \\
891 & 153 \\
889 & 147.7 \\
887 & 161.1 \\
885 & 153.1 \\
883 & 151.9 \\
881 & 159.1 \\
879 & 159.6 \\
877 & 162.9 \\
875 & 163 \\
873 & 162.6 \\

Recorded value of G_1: -0.013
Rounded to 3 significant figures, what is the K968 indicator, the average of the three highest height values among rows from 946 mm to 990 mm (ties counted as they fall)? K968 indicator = 160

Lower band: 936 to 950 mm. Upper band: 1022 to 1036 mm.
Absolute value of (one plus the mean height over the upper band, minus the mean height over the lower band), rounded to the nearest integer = 17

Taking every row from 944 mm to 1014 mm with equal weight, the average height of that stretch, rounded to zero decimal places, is 135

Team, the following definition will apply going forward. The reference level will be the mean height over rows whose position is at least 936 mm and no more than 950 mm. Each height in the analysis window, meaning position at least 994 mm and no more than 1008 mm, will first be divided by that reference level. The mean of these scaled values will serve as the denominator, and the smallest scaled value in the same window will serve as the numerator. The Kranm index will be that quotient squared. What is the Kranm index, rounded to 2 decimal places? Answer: 0.77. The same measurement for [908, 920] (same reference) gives 0.53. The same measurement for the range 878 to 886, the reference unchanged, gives 0.95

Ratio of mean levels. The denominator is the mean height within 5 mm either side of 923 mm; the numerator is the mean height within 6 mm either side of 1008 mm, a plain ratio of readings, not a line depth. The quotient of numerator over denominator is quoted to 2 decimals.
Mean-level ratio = 1.45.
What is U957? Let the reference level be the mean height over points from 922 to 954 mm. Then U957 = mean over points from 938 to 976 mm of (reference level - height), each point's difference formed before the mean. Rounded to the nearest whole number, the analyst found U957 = -23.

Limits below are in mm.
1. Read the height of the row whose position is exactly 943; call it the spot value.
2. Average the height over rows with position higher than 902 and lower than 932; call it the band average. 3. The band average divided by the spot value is 0.80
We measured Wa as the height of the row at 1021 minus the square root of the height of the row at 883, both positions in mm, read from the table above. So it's 65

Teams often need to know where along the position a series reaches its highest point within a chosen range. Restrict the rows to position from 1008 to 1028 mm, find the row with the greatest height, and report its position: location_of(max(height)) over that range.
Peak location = 1027 mm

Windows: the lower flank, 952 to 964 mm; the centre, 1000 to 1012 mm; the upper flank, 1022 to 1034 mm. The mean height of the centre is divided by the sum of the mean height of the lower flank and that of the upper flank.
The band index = 0.52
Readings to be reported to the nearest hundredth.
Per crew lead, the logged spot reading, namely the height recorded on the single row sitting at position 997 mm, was 138.20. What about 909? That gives 149.80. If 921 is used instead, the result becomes 80.06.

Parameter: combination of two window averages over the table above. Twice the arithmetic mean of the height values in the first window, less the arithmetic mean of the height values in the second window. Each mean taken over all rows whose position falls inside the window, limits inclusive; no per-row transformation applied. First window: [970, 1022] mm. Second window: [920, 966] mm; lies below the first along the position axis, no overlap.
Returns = 147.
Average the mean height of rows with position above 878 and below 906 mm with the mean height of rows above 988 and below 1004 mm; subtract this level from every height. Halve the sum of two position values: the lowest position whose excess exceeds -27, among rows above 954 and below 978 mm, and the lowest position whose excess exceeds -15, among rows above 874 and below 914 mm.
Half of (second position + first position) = 918 mm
